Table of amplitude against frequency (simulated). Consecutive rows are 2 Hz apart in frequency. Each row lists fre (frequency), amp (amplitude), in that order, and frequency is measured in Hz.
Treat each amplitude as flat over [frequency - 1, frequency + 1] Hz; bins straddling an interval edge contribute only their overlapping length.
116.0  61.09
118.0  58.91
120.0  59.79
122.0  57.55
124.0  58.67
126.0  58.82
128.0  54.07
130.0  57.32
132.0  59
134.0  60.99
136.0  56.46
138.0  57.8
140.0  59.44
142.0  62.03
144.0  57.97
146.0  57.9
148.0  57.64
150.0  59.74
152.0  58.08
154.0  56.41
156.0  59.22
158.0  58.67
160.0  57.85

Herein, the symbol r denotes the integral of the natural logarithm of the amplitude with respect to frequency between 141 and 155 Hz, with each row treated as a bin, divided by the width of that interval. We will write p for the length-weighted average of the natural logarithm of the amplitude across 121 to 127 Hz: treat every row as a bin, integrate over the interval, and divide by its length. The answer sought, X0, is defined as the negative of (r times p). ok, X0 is -16.5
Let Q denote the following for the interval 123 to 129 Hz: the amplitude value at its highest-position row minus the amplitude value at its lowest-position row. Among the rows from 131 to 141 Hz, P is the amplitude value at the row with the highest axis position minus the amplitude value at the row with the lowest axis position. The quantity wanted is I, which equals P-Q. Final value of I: 5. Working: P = 0.4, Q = -5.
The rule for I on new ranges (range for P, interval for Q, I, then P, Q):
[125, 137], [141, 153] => 2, -2.4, -4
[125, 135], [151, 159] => 2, 2.2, 1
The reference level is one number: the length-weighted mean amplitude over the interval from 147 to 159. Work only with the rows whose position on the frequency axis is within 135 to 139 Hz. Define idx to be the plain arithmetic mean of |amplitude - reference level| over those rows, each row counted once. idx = 1.2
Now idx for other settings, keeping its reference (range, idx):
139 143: 2.4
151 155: 1.0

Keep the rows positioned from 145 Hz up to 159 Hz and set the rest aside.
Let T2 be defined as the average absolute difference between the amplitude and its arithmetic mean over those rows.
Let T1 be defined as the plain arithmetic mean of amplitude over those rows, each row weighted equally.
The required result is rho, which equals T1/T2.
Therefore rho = 70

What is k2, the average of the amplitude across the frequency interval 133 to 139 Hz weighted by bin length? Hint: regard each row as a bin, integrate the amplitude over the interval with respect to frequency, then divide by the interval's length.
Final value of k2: 58.4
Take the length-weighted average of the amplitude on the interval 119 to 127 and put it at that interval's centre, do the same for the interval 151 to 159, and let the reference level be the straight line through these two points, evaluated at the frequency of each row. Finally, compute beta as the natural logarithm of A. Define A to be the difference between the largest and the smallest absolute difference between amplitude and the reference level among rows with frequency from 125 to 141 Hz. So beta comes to 1.48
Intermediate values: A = 4.4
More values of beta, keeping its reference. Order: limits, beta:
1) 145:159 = 0.49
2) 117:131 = 1.51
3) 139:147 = 1.21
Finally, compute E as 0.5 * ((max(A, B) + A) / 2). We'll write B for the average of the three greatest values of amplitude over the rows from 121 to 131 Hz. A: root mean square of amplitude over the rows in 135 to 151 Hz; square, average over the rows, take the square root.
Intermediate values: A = 58.6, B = 58.3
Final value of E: 29.3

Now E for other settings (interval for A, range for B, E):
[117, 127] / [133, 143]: 29.9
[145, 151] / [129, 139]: 29.4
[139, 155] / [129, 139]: 29.5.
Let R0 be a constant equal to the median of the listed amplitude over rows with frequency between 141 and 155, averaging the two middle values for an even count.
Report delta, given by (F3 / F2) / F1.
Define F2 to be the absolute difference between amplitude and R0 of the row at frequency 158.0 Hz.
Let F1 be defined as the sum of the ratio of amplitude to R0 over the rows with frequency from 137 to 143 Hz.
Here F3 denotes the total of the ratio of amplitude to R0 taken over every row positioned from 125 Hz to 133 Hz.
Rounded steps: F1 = 3.1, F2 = 0.70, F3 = 4.0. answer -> 1.8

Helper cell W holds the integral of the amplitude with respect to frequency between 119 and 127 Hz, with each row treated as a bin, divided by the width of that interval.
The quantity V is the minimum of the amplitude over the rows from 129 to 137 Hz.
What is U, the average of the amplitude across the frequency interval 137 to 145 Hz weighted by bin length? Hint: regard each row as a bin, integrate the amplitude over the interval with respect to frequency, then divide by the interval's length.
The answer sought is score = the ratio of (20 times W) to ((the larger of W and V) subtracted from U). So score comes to 1949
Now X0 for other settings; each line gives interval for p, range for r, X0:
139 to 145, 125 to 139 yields -16.6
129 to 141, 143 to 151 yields -16.5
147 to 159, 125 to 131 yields -16.4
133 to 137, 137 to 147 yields -16.6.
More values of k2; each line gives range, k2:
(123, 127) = 58.7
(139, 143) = 60.7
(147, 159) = 58.3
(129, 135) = 59.1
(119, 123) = 58.7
